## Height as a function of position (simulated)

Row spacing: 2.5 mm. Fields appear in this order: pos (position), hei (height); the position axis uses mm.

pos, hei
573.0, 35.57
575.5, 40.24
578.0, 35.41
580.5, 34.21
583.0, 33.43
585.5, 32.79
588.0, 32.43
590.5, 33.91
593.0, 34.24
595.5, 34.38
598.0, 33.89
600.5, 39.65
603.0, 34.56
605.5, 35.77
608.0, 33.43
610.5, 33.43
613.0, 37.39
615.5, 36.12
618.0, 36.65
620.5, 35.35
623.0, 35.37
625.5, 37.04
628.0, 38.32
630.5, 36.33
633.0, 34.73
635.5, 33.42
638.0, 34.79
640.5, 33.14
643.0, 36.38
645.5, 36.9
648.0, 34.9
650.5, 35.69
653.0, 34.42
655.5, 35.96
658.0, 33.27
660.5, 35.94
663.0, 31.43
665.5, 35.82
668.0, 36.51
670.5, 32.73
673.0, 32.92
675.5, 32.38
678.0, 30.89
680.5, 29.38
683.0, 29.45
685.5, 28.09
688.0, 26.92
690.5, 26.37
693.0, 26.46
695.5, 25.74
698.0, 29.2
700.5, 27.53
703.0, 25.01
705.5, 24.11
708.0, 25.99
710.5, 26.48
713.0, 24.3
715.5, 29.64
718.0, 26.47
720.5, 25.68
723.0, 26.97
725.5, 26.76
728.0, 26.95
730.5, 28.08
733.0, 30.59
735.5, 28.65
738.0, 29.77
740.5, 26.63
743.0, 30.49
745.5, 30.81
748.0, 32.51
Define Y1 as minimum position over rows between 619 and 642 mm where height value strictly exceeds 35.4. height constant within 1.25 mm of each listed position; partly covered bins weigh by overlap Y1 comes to 625.5 mm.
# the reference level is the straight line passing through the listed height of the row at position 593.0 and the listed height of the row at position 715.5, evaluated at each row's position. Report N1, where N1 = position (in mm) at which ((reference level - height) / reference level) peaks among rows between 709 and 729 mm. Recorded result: 713.0 mm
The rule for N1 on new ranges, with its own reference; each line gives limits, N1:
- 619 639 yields 635.5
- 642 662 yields 658.0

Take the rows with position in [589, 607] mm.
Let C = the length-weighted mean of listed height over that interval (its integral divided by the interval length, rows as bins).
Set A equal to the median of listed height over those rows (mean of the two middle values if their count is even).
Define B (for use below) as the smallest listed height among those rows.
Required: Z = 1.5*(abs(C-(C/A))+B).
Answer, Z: 102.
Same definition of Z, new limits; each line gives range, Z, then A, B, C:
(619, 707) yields 83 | 33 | 24.11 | 32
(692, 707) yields 74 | 26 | 24.11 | 26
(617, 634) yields 105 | 36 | 34.73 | 36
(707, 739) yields 76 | 27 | 24.3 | 27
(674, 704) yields 78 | 28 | 25.01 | 28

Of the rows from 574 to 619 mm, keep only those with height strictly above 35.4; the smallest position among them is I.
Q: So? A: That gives 575.5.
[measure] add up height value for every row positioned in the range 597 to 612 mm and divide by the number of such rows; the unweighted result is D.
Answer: 35.1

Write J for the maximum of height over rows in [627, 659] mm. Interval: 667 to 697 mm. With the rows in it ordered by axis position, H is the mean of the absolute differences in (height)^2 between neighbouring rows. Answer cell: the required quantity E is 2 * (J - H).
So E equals -53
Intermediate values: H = 65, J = 38.32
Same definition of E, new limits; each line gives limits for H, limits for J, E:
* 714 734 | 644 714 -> -74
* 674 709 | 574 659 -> -67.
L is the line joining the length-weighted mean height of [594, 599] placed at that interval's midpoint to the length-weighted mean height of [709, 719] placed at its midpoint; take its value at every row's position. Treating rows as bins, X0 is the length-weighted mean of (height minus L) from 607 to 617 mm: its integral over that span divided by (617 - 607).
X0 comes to 2.0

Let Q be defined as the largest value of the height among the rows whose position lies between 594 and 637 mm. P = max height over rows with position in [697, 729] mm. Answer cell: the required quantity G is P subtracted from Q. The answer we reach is 10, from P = 29.64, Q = 39.65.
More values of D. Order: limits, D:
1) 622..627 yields 36.2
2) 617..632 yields 36.5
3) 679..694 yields 27.8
